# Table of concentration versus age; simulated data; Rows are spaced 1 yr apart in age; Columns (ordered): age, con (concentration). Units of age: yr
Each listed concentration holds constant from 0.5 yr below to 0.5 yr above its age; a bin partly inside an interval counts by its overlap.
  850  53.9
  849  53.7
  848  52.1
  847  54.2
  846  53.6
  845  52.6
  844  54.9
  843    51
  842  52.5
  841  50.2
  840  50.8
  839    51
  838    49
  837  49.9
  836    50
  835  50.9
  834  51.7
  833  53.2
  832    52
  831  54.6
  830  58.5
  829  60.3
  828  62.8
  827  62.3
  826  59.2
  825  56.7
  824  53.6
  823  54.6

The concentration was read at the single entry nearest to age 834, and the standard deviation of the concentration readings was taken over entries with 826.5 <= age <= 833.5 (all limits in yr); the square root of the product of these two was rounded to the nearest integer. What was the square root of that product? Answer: 15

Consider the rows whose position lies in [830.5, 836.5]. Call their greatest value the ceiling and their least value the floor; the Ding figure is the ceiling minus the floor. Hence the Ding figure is 4.6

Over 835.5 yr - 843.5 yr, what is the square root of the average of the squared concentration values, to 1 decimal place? 50.6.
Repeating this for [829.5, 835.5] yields 53.5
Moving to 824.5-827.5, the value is 59.4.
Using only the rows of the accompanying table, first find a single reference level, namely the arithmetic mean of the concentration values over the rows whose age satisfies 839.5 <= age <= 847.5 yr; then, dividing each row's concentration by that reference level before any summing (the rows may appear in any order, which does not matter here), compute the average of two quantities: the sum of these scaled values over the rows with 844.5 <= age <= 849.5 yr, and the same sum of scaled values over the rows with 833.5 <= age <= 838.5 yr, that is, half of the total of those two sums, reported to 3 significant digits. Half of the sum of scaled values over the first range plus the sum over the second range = 4.93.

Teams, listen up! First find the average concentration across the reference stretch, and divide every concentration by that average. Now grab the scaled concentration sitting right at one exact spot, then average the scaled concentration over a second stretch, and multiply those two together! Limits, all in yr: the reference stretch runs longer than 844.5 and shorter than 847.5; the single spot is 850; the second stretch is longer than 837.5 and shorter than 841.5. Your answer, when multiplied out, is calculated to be 0.95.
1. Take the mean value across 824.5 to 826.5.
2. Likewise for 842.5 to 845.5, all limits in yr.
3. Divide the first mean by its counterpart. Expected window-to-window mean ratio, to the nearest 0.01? 1.10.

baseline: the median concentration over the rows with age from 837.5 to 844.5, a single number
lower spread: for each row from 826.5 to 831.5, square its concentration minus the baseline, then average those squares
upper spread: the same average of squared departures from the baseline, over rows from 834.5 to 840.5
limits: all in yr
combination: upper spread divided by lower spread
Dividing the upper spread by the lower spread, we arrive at 0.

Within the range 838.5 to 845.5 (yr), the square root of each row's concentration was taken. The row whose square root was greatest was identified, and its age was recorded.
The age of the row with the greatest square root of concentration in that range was 844 yr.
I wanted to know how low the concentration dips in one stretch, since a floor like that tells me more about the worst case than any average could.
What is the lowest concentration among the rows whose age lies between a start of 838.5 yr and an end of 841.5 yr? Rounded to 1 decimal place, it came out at 50.2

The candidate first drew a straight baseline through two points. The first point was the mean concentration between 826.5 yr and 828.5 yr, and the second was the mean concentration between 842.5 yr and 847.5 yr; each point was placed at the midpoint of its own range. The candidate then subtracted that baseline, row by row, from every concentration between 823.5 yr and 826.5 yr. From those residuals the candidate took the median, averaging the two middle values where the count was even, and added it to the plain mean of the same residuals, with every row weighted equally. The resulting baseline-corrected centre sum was -15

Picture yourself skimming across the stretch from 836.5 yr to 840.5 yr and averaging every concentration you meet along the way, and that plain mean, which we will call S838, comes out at 50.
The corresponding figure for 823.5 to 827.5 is 58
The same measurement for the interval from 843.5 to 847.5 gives 54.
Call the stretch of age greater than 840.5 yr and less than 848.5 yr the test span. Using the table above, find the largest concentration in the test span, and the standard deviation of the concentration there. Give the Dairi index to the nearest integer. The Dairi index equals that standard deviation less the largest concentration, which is -53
